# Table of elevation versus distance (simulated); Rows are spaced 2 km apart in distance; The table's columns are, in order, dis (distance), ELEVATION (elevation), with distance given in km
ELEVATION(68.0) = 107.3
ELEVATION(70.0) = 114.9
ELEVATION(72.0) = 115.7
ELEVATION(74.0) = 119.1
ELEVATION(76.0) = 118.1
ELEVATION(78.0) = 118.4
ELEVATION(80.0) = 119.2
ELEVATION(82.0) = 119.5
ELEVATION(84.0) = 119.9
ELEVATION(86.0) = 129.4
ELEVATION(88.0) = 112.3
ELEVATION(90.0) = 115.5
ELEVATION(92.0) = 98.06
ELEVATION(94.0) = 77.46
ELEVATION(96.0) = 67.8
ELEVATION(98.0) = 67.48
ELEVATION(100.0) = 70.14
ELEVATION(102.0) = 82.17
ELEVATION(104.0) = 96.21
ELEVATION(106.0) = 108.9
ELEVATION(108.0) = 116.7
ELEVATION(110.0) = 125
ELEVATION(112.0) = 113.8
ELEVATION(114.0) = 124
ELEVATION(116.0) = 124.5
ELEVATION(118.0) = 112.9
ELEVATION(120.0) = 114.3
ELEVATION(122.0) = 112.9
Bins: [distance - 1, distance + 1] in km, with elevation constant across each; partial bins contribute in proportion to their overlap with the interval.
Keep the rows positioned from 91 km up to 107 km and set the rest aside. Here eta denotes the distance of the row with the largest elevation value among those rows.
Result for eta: 106.0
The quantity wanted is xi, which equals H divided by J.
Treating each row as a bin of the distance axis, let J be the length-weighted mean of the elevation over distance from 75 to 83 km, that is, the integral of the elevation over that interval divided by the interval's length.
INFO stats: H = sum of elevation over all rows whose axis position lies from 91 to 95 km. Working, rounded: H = 176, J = 119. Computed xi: 1.5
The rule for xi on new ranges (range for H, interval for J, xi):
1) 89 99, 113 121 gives 3.6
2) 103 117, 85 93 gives 7.1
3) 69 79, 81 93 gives 5.1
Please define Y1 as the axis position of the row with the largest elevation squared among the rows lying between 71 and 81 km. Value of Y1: 80.0 km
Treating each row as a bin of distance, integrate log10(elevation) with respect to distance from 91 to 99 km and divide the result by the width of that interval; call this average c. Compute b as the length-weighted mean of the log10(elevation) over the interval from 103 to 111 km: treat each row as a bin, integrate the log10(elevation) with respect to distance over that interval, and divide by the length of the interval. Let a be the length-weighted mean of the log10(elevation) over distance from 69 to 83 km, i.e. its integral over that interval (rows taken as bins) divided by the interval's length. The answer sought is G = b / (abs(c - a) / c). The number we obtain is 21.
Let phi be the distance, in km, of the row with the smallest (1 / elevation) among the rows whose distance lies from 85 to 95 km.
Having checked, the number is 86.0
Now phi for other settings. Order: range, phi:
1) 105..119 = 110.0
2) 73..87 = 86.0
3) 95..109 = 108.0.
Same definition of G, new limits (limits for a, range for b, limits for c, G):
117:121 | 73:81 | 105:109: 1282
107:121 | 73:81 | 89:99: 26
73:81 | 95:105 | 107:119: 1592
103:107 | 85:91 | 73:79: 68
